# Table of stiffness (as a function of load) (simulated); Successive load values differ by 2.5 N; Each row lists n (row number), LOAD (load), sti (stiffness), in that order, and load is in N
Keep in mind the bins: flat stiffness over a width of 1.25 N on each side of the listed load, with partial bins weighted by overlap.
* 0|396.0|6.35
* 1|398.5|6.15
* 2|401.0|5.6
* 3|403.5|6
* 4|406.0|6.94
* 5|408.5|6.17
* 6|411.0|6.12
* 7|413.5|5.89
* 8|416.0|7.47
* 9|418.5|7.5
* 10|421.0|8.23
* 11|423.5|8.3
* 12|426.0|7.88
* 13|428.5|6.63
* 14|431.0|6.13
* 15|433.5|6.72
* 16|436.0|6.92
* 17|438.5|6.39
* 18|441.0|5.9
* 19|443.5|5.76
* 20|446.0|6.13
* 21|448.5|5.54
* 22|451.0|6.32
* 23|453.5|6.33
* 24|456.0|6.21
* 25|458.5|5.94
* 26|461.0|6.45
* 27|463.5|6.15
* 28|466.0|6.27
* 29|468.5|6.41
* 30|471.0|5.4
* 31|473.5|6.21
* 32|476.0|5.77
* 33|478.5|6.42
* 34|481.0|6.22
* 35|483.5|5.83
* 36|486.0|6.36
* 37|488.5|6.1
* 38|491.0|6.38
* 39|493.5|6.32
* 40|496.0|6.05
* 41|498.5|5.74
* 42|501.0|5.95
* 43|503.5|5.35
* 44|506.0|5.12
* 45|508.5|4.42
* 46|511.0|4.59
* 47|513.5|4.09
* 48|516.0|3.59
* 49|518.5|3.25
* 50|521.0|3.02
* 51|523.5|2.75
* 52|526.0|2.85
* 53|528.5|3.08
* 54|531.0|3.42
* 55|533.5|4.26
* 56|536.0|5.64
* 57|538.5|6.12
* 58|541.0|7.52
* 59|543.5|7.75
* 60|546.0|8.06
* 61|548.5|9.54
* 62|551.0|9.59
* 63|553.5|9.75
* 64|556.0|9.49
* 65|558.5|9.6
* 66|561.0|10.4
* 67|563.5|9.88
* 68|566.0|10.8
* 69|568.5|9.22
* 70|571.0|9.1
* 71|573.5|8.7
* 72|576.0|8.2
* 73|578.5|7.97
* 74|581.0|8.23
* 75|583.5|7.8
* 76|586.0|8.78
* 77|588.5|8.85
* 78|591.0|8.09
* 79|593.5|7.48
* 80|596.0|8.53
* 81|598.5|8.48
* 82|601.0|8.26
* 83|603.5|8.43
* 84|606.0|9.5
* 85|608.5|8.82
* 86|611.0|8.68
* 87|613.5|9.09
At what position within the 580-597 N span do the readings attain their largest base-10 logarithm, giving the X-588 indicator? 588.5 N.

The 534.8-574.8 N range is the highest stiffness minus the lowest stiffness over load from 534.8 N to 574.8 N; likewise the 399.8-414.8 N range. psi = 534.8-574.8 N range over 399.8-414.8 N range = 3.9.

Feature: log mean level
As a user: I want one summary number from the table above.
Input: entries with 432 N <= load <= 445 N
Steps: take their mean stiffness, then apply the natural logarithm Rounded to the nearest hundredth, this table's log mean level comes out 1.85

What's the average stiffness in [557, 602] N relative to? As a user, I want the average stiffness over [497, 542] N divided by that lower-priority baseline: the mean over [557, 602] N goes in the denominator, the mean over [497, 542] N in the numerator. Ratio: 0.51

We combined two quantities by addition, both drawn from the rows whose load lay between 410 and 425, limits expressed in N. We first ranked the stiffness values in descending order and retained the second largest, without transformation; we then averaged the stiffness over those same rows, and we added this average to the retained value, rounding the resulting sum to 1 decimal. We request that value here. 15.5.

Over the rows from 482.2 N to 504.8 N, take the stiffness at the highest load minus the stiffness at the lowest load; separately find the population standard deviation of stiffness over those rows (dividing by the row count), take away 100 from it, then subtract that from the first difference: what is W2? 99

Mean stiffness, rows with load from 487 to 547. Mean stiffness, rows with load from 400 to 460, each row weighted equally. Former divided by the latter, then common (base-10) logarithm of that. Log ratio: -0.11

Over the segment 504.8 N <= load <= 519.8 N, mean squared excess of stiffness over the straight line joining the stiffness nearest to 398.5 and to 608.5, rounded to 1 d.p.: 12.2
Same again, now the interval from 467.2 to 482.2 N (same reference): 1.2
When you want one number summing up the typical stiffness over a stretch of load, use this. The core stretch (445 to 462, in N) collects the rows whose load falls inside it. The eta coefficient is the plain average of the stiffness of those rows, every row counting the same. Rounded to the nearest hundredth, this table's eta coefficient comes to 6.13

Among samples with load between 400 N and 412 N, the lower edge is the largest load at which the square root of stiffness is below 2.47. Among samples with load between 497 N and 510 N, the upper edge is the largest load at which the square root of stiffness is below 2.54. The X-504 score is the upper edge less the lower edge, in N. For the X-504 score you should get 105.0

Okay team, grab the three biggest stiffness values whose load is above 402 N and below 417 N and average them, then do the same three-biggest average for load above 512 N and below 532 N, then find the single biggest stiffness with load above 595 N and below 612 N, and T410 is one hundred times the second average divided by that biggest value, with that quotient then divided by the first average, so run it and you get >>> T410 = 5.7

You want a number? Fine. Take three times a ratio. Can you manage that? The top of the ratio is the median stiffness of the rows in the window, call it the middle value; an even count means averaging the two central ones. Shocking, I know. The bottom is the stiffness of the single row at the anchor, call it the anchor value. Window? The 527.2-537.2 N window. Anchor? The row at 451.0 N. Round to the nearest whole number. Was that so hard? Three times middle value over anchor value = 2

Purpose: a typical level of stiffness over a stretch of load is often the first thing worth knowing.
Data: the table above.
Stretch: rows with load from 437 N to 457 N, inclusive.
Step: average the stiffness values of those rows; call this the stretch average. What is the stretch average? 6.1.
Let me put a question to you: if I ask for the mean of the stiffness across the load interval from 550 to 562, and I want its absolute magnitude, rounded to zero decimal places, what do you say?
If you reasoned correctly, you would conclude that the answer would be 10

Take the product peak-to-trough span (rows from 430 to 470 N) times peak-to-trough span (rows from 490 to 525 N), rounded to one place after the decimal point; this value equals 5.0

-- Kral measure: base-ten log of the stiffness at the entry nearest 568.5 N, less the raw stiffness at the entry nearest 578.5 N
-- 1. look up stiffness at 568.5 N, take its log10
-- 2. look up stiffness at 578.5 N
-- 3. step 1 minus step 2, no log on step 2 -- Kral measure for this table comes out -7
